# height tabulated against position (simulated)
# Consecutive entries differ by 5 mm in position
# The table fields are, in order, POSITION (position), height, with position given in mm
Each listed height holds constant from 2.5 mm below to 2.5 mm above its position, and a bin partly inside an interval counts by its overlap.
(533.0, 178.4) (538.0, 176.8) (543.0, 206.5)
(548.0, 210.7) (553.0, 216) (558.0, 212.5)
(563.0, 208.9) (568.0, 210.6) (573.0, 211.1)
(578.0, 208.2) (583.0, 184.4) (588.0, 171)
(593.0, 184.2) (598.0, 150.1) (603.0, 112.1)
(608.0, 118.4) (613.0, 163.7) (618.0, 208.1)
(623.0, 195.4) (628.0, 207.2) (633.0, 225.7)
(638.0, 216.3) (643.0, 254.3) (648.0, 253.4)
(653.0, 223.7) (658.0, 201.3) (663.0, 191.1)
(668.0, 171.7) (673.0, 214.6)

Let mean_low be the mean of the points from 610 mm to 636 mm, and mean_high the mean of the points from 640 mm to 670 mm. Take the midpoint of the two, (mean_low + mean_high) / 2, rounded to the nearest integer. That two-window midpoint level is 208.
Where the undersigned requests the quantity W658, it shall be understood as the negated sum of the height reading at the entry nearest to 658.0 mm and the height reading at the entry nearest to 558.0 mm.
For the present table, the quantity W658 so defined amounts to -414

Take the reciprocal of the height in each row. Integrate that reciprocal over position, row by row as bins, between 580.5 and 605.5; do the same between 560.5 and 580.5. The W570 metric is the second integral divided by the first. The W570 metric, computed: 0.59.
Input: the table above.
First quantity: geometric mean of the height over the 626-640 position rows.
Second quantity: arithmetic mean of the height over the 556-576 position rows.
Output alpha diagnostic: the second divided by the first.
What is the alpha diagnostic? 0.97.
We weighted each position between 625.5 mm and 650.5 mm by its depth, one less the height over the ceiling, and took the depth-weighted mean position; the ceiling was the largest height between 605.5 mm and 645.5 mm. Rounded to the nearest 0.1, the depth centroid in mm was 632.7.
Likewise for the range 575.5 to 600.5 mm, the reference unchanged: 589.6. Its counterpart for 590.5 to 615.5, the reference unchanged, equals 603.7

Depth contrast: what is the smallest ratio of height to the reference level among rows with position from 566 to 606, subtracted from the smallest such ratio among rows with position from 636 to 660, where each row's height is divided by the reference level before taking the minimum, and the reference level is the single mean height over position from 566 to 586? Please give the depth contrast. 0.4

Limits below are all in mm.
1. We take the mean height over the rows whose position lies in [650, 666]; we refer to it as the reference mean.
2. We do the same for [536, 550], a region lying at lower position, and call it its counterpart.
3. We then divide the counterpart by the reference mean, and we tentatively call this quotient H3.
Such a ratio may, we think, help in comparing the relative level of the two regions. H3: 0.96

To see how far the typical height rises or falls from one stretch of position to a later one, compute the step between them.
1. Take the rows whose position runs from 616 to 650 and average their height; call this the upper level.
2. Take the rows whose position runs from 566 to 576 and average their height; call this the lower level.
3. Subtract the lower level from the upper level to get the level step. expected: 12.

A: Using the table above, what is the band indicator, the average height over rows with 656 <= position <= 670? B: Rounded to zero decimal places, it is 188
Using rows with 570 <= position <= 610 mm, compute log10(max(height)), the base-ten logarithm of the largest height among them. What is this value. 2.32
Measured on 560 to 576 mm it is 2.32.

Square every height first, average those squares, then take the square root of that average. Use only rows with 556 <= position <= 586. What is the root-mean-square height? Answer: 206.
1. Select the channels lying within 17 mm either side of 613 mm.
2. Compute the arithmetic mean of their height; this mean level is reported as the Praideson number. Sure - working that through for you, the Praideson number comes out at 165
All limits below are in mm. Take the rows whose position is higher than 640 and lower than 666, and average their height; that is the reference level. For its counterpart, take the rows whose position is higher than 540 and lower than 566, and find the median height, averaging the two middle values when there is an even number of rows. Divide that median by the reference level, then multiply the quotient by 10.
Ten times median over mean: 9.4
